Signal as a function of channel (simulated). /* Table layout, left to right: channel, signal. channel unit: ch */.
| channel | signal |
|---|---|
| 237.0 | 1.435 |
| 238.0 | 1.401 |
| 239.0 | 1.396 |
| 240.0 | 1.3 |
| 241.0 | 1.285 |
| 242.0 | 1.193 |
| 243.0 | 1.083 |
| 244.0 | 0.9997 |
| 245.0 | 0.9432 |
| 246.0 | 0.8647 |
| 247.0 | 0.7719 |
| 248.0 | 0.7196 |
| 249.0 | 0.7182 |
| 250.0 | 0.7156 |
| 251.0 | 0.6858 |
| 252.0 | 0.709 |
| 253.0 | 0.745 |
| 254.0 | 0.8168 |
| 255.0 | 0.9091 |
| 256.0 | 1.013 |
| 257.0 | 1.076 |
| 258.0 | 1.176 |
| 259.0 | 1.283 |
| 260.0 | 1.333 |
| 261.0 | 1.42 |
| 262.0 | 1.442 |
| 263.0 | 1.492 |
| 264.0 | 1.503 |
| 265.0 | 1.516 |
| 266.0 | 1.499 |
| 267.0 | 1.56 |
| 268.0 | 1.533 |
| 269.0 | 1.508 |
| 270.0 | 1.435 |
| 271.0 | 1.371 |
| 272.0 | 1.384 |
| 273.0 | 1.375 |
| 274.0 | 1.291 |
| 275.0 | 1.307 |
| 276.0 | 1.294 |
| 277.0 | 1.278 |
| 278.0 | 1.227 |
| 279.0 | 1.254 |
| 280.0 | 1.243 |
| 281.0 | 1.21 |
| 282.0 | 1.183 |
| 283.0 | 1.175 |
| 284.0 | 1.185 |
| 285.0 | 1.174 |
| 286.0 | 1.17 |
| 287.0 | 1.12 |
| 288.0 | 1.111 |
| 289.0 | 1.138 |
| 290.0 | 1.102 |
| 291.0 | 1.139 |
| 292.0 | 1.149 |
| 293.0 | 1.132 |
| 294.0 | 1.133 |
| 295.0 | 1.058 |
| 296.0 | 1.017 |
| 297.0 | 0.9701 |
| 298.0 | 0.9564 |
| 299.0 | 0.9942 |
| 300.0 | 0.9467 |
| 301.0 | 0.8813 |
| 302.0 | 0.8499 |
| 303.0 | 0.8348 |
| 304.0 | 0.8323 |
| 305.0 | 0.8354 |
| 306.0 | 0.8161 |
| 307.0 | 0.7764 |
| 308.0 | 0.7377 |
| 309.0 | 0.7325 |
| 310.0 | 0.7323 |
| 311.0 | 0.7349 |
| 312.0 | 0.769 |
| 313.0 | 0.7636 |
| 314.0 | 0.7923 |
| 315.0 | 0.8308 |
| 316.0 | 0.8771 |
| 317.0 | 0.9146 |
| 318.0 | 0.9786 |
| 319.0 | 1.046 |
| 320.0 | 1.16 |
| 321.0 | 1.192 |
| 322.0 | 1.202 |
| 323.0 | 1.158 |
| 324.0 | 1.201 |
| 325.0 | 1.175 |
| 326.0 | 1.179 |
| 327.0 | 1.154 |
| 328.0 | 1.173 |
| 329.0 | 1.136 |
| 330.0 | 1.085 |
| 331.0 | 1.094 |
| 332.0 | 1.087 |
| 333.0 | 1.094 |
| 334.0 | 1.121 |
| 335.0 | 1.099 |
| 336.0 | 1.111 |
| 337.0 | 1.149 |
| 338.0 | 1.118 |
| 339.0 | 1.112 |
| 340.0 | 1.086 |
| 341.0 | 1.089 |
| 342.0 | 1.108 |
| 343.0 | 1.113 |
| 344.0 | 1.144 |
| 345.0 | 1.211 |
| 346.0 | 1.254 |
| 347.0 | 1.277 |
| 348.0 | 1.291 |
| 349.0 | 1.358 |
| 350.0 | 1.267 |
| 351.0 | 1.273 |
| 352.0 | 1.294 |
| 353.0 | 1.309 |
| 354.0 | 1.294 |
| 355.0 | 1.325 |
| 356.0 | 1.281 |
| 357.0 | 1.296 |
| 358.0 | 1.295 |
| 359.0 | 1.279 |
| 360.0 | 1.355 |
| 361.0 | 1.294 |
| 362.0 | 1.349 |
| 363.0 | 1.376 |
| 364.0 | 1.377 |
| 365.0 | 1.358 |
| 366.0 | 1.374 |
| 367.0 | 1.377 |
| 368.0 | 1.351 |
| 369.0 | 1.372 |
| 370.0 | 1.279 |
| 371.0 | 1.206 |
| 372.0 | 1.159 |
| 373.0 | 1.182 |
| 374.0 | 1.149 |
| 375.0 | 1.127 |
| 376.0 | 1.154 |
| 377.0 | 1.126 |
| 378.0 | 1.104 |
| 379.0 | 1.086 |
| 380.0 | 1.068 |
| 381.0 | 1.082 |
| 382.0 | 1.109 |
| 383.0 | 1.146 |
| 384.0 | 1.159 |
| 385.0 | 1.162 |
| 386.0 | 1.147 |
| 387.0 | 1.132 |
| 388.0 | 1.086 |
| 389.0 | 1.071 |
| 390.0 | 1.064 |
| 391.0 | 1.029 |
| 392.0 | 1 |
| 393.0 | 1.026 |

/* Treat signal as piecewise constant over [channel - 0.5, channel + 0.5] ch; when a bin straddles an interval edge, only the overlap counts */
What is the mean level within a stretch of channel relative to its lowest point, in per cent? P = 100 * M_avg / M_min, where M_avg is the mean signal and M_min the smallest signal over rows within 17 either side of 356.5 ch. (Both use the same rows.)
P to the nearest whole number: 117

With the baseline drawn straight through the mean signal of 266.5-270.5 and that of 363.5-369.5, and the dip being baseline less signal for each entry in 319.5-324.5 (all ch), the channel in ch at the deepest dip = 320.0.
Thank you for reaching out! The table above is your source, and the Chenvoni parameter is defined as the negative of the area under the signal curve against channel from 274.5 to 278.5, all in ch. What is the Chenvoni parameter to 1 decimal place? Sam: -5.1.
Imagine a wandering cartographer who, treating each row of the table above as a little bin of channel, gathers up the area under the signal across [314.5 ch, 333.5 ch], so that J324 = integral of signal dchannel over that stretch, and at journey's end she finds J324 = 20.7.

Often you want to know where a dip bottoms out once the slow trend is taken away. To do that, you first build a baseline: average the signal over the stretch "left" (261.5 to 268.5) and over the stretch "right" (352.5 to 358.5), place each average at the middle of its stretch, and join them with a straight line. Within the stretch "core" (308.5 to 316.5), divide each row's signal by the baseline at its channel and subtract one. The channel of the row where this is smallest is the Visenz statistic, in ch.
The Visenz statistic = 309.0 ch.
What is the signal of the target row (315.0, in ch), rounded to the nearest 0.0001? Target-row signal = 0.8308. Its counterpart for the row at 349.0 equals 1.3580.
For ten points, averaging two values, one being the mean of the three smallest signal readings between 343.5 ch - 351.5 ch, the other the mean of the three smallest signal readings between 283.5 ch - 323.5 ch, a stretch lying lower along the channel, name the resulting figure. 0.97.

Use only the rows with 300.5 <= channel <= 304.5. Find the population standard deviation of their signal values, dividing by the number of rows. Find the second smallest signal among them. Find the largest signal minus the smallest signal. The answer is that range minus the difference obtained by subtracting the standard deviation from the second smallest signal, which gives -0.77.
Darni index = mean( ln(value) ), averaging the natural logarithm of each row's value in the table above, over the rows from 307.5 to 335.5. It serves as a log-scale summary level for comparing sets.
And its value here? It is -0.01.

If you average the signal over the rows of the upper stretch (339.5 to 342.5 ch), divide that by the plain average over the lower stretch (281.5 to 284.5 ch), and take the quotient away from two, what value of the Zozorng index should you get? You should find 1.1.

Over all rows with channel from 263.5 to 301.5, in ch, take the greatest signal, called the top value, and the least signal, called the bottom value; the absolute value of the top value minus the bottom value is 0.68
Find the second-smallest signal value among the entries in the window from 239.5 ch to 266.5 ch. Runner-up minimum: 0.709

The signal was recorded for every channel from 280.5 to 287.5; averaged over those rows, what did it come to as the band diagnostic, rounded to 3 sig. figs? 1.17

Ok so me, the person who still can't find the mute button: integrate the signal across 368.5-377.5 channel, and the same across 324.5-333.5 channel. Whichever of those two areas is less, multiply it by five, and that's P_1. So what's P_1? 51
